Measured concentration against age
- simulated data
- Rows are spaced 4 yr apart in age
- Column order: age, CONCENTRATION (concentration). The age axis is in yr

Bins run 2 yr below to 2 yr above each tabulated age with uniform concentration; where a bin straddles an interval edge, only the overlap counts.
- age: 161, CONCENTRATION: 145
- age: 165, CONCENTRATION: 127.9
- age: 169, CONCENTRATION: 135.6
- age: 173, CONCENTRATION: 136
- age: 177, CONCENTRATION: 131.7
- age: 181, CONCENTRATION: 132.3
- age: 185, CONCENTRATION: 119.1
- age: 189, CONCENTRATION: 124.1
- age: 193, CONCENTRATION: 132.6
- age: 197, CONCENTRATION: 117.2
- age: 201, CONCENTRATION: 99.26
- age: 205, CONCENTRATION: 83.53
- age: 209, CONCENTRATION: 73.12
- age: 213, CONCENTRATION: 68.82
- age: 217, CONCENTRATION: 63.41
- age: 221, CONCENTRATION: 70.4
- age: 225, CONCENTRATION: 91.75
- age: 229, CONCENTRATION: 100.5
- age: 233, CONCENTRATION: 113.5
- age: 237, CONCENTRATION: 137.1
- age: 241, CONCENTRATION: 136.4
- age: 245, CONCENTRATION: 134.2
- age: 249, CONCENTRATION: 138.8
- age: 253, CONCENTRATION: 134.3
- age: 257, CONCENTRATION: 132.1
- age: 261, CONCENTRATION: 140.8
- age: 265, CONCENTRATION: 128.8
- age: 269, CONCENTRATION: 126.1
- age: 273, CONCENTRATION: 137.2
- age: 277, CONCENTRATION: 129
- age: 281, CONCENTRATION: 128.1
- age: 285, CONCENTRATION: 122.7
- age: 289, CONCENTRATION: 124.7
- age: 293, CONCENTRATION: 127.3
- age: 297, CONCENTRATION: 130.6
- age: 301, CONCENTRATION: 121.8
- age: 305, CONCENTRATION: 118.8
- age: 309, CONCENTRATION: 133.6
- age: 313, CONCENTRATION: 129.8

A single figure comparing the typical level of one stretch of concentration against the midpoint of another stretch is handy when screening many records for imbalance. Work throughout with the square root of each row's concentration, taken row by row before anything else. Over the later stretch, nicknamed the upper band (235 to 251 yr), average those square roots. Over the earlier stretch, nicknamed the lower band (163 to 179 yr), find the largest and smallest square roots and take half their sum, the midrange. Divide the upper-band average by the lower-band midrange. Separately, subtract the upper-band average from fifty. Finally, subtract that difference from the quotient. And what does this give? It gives -37.3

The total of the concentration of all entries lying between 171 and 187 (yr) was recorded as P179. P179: 519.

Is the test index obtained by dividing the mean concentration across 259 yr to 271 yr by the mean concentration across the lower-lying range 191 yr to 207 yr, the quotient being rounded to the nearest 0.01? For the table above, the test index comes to 1.22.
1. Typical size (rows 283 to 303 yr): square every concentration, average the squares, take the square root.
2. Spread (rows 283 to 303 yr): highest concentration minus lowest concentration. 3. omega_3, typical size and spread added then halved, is 67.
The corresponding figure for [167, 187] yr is 74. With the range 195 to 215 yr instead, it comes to 69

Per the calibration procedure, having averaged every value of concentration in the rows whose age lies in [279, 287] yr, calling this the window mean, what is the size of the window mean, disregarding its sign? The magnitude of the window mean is 125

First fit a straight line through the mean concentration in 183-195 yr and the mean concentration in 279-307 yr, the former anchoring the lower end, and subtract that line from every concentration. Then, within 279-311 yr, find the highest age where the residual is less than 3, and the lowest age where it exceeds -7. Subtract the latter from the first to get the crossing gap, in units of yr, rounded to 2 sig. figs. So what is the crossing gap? 24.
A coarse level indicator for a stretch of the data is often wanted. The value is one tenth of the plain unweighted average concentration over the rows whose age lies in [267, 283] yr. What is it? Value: 13.0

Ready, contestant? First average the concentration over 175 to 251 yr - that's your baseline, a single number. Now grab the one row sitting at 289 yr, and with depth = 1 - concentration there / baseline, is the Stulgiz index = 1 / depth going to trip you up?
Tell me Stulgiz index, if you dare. -6.9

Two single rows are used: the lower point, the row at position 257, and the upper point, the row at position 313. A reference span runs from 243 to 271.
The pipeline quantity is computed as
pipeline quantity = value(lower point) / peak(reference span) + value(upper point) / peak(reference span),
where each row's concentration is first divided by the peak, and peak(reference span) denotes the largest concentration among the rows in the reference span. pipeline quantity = 1.86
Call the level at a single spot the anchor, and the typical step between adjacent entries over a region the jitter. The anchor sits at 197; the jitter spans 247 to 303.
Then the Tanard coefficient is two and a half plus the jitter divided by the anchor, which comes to 2.55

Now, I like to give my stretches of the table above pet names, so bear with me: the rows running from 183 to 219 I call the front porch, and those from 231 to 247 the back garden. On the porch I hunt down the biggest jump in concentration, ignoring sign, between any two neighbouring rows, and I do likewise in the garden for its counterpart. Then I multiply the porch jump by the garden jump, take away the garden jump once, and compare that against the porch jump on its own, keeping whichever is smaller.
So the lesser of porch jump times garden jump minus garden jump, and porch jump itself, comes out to 18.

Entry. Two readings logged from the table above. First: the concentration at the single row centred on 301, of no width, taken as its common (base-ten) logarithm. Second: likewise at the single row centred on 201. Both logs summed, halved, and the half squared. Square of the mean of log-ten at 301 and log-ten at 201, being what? 4.2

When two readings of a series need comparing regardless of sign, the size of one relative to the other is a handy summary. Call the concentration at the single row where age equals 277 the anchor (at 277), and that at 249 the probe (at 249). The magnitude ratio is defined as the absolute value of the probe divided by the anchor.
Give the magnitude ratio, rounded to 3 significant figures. 1.08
